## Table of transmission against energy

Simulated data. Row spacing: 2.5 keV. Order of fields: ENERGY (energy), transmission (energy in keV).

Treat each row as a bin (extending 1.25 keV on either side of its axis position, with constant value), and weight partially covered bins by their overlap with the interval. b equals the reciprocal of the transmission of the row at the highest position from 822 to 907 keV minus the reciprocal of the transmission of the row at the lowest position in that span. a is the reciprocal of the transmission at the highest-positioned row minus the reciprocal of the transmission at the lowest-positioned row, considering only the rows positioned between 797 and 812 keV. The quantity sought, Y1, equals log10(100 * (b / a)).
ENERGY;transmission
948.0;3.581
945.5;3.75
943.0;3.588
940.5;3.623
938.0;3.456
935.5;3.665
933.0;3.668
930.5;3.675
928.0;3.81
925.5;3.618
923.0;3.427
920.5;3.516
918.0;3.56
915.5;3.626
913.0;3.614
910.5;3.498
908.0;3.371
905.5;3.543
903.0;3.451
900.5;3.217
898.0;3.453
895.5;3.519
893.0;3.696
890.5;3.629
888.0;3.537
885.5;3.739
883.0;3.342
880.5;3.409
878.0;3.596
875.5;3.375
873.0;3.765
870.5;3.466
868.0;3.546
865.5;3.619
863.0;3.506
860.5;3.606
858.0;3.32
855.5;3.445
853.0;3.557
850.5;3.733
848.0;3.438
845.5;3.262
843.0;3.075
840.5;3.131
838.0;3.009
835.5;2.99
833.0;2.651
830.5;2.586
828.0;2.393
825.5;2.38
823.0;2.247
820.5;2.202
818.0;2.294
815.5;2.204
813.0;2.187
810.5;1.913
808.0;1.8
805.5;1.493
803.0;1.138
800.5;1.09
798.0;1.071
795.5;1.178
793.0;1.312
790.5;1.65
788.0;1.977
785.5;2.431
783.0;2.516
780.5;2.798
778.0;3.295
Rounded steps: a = -0.41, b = -0.16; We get 1.6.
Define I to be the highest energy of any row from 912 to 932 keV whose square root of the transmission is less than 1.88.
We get 923.0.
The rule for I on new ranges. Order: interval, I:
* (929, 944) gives 938.0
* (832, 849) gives 848.0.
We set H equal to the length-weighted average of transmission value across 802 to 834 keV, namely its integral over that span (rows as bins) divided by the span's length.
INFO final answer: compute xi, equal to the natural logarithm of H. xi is 0.75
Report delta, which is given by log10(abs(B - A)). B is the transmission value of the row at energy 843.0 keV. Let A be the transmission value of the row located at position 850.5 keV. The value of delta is -0.18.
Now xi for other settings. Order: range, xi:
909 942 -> 1.28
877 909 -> 1.25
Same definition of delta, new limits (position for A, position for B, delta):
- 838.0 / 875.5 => -0.44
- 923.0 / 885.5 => -0.51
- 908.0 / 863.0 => -0.87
